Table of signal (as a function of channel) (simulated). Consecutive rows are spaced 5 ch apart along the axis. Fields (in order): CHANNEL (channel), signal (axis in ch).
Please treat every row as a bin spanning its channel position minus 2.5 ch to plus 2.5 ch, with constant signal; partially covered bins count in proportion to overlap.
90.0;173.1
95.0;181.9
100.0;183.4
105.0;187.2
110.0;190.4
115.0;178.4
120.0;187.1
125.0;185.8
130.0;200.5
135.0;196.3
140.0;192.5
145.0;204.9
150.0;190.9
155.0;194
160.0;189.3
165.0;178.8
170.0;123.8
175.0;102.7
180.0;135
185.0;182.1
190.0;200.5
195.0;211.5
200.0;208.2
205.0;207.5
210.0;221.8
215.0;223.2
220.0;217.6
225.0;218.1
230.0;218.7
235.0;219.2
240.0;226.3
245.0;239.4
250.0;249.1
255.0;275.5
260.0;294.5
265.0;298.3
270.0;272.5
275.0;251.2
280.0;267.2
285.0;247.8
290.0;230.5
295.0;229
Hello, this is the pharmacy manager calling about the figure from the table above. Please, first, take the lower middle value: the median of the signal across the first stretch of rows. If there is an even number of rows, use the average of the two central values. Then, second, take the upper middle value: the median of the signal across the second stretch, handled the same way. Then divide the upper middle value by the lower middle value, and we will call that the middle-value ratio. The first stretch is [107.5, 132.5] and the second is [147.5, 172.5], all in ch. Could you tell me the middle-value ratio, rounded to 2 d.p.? 1.01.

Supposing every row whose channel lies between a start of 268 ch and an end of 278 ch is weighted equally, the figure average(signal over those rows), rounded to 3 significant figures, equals 262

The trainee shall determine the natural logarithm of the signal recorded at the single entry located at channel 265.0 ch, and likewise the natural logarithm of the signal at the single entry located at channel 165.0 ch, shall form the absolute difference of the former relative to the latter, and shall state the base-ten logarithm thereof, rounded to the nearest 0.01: -0.29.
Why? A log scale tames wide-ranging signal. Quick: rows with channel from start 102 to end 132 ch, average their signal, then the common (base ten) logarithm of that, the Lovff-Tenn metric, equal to 2.27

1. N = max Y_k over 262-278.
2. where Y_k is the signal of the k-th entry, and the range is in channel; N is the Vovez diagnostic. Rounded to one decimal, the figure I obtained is 298.3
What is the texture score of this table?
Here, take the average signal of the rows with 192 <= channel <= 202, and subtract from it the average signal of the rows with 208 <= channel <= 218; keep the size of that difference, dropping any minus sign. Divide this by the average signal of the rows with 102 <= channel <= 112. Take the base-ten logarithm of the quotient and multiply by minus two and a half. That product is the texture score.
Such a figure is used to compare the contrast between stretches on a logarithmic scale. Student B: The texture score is 2.9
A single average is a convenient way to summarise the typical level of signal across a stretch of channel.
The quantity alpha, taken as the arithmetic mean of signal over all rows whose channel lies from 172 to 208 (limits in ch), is 178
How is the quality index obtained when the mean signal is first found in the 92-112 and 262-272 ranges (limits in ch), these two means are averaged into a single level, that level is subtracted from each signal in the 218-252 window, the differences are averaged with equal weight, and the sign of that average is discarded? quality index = 9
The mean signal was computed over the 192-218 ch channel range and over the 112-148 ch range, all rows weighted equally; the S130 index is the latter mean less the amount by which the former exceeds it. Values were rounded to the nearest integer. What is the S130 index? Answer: 170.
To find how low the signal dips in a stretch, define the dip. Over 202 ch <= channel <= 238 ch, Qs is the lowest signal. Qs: 207.5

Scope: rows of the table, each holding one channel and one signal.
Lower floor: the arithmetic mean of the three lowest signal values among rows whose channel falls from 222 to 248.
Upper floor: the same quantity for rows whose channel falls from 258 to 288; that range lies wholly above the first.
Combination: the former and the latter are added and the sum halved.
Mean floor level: 237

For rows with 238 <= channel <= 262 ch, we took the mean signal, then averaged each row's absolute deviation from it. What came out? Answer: 22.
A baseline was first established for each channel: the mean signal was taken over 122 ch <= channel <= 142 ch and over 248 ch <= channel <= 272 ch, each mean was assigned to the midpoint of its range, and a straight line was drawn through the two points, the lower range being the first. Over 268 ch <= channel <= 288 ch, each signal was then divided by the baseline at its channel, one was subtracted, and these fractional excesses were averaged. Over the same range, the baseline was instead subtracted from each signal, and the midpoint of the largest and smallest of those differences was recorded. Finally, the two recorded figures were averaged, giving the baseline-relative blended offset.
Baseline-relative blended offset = -15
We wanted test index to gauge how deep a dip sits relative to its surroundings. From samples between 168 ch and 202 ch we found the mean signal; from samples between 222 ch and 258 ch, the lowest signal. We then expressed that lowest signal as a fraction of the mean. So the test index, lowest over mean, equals 1.31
